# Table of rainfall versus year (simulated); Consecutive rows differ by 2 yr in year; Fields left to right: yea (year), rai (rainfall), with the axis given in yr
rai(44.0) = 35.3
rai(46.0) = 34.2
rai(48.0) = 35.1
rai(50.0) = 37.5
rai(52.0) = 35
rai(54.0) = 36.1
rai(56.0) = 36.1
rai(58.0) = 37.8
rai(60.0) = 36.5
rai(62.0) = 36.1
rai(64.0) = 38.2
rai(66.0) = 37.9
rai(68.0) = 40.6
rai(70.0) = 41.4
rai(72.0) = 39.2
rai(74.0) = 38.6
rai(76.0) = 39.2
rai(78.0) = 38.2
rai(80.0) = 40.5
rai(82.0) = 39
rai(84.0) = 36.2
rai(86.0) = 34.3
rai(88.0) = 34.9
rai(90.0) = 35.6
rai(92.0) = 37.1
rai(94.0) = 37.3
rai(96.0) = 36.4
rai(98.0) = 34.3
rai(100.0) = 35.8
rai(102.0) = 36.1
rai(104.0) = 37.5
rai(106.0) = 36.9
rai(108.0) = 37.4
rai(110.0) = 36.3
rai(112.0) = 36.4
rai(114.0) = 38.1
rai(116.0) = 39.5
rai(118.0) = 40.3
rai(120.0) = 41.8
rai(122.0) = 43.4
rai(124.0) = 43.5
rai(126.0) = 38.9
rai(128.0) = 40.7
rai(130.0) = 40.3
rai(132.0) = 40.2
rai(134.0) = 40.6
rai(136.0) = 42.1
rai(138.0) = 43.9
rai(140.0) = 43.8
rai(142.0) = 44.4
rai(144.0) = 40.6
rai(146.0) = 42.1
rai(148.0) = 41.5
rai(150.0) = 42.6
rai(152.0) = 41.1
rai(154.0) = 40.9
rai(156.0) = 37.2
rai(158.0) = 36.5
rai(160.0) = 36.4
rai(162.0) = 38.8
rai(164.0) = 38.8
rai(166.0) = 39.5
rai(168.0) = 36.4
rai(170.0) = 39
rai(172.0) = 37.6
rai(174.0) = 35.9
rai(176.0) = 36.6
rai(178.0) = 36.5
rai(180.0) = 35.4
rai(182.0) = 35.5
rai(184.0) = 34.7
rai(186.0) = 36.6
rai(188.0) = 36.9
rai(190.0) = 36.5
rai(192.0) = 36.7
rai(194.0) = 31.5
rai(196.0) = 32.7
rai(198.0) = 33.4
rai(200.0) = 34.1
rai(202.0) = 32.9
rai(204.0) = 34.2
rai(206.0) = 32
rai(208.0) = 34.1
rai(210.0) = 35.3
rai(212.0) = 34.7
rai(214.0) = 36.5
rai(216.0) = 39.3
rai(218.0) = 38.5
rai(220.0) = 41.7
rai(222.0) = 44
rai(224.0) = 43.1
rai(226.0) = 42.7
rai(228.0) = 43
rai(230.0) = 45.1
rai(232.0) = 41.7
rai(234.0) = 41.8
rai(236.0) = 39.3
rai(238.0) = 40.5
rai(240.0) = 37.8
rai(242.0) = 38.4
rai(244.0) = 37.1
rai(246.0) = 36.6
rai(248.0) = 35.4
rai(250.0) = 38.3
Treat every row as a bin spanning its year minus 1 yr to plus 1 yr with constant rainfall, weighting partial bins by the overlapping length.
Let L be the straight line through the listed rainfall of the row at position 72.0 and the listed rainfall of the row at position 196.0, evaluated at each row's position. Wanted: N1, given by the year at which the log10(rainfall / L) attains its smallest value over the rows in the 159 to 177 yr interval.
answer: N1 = 160.0 yr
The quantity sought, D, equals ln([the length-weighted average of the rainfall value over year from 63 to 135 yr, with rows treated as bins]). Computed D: 3.65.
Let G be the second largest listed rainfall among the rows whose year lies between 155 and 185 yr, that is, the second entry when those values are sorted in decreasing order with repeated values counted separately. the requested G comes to 39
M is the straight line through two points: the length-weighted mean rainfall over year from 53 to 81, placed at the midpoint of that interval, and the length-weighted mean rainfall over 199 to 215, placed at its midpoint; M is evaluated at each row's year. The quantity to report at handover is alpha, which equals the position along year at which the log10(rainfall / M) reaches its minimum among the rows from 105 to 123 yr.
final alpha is 110.0 yr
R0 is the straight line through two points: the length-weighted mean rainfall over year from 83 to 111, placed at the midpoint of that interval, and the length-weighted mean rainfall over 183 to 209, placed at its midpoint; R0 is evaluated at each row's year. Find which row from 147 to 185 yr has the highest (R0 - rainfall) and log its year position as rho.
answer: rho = 184.0 yr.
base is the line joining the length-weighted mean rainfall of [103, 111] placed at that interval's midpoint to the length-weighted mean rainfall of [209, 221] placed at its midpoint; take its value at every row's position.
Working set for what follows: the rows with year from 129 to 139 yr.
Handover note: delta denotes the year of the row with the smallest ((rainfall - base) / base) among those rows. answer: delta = 132.0 yr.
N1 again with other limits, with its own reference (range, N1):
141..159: 158.0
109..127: 110.0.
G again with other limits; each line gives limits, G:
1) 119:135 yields 43.4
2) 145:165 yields 42.1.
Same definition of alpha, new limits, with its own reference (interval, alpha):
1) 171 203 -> 194.0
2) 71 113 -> 86.0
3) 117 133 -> 126.0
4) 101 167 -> 102.0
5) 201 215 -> 206.0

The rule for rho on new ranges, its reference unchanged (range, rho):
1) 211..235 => 212.0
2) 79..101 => 86.0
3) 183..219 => 194.0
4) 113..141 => 114.0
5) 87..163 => 98.0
